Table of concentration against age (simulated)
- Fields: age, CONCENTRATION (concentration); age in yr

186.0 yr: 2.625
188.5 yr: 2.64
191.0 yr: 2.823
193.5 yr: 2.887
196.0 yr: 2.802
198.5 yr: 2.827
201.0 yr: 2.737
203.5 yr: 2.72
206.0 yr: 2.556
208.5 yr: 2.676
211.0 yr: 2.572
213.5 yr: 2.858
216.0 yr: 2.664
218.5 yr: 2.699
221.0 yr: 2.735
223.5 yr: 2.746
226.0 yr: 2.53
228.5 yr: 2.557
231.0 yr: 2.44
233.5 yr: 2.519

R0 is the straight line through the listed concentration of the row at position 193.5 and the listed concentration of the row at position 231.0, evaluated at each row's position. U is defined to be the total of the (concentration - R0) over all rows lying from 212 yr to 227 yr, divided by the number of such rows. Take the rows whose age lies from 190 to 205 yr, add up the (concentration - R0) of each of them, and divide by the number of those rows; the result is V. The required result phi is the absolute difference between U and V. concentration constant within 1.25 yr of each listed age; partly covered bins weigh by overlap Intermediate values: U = 0.13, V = -0.04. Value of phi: 0.174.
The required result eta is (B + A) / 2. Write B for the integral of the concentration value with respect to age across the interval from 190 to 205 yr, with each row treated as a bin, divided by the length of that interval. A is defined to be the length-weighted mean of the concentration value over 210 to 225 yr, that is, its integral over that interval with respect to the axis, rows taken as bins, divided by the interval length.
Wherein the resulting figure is 2.75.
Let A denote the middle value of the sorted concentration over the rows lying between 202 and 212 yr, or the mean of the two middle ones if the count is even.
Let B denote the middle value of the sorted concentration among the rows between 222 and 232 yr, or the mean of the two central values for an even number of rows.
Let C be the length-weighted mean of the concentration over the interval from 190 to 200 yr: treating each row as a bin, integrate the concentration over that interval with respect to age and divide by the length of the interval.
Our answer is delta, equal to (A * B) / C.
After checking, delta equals 2.4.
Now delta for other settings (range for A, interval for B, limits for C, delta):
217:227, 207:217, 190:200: 2.6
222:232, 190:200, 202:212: 2.7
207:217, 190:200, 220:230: 2.9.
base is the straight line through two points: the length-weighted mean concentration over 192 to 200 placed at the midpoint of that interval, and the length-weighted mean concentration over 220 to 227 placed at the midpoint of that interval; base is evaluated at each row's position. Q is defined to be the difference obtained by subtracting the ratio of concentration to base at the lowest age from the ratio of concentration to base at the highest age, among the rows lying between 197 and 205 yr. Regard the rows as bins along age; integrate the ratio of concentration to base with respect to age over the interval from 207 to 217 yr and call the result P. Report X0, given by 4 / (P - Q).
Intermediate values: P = 10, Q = -0.03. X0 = 0.41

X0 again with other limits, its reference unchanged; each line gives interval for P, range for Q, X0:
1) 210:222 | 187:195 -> 0.34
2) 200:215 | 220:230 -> 0.27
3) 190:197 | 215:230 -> 0.57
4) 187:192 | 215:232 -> 0.84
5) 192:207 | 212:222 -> 0.27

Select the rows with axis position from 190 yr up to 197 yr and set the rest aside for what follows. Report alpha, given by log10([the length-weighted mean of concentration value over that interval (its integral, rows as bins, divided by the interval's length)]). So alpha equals 0.453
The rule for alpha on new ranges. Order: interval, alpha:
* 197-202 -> 0.445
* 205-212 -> 0.416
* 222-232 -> 0.411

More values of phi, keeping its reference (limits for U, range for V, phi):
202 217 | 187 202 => 0.067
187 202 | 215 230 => 0.197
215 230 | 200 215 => 0.147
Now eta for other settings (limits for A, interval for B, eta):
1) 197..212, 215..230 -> 2.67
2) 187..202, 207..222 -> 2.74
